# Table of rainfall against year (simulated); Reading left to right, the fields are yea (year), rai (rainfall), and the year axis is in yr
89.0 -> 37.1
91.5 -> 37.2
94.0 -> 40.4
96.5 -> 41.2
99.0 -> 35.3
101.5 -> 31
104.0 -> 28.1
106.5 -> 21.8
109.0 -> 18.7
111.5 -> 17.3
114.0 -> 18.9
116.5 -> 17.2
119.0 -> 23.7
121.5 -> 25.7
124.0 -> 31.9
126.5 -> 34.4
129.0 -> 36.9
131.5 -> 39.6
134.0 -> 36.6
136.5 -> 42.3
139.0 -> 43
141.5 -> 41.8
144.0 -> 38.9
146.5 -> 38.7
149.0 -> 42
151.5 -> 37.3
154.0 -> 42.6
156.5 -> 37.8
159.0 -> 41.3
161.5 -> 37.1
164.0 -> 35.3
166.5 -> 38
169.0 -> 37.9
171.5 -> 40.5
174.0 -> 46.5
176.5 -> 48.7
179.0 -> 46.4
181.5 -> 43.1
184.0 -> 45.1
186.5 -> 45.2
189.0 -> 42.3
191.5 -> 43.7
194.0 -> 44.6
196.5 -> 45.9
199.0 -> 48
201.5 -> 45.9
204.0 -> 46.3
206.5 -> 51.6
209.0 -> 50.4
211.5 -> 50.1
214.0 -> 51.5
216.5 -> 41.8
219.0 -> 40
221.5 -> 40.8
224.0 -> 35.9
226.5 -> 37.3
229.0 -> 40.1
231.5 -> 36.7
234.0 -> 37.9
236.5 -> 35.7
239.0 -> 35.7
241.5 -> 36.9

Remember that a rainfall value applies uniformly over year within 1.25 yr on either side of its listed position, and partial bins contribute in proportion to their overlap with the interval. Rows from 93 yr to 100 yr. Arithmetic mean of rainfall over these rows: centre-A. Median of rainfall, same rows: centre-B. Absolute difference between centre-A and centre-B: 1.4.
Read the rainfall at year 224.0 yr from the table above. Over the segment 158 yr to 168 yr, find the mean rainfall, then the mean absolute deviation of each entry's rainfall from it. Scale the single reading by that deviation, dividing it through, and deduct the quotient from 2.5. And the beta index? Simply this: -18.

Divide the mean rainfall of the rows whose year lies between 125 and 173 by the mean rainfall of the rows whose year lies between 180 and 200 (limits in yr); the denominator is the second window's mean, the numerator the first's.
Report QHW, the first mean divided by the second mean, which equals 0.873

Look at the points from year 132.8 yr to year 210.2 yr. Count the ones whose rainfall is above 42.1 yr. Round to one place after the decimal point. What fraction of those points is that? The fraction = 0.6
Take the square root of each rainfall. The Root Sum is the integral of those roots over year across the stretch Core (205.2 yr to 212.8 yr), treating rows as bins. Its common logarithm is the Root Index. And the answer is 1.73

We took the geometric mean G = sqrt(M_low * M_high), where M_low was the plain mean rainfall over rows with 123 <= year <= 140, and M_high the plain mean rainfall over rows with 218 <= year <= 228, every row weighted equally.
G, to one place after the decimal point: 38.2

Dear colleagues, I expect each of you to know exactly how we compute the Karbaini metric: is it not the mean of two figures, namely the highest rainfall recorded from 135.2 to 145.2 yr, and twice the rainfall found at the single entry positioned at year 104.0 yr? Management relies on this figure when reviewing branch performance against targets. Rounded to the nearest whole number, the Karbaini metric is 50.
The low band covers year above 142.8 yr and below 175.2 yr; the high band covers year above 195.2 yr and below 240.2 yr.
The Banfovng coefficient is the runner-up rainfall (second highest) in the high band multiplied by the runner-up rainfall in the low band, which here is 2194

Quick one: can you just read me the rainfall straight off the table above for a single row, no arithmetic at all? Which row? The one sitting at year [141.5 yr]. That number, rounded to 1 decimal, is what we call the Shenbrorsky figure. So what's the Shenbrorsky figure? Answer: 41.8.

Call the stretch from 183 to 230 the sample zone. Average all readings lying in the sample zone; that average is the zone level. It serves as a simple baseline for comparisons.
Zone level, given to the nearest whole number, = 45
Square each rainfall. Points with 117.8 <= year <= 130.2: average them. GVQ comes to 957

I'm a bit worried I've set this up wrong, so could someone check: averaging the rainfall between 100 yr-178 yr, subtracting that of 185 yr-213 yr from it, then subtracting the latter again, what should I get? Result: -59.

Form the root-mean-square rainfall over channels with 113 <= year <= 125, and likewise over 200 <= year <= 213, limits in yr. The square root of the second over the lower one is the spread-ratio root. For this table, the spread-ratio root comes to 1.43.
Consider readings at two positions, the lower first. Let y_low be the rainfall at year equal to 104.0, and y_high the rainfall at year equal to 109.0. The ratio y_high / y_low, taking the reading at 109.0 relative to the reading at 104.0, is 0.67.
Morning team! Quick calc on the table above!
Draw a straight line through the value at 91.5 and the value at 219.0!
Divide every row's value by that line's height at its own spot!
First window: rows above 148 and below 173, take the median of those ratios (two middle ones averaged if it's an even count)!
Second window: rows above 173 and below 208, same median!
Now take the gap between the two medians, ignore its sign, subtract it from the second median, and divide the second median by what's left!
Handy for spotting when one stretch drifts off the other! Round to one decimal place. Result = 1.2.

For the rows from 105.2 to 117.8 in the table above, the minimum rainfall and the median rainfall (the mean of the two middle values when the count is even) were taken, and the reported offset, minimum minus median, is -1.5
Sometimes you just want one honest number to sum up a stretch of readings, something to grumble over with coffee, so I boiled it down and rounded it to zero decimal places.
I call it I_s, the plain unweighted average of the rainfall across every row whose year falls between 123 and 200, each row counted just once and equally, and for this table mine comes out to 41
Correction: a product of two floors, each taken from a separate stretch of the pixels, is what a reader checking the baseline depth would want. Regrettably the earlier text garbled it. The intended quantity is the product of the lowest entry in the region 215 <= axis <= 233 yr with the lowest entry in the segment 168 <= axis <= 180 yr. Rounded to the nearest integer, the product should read 1361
